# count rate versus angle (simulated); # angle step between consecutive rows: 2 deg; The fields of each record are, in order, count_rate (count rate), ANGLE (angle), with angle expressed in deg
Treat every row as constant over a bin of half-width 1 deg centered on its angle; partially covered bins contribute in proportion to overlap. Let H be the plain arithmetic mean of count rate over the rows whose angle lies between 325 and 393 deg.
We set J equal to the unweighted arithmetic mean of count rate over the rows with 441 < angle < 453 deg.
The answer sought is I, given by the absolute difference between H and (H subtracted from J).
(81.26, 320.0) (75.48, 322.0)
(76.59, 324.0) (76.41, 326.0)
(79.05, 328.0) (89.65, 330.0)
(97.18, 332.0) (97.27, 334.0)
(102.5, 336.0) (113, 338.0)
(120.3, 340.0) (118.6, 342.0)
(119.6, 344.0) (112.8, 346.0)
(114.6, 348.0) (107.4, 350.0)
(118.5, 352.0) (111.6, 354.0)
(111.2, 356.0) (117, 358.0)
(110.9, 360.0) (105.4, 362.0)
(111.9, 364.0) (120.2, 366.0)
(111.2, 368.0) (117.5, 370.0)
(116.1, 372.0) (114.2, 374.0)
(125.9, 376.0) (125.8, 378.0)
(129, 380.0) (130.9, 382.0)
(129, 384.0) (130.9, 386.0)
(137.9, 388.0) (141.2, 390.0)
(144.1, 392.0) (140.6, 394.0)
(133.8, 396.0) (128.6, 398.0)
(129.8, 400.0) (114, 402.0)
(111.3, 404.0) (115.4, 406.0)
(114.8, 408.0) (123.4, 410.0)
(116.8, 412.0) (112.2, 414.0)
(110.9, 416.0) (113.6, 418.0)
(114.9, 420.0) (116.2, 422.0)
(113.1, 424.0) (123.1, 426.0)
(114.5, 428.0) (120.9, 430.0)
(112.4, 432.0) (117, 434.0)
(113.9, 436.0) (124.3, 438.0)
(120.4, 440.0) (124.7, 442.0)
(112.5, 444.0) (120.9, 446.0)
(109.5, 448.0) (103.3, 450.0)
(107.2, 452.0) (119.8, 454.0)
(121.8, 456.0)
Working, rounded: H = 115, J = 113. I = 117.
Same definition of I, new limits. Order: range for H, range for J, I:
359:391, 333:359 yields 132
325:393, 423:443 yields 111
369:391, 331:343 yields 146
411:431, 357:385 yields 112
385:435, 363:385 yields 123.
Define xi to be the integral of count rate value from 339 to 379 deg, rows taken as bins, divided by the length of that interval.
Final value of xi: 116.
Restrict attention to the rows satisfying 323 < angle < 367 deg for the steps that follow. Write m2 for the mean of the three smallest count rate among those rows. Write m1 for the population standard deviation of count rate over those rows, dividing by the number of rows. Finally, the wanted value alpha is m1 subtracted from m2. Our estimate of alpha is 64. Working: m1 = 14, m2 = 77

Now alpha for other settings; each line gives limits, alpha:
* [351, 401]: 98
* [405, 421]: 109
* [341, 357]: 106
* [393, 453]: 99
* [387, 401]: 125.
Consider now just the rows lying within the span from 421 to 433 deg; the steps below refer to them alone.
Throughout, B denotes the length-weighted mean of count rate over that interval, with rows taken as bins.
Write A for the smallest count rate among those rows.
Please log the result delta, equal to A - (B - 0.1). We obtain -4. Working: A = 112.4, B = 117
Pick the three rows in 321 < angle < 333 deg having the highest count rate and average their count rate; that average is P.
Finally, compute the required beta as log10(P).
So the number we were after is 1.95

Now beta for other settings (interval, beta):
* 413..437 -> 2.08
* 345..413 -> 2.15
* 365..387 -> 2.11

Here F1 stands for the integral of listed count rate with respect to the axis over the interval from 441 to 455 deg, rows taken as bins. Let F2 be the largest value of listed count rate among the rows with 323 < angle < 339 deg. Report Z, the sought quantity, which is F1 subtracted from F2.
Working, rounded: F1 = 1596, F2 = 113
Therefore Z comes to -1483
